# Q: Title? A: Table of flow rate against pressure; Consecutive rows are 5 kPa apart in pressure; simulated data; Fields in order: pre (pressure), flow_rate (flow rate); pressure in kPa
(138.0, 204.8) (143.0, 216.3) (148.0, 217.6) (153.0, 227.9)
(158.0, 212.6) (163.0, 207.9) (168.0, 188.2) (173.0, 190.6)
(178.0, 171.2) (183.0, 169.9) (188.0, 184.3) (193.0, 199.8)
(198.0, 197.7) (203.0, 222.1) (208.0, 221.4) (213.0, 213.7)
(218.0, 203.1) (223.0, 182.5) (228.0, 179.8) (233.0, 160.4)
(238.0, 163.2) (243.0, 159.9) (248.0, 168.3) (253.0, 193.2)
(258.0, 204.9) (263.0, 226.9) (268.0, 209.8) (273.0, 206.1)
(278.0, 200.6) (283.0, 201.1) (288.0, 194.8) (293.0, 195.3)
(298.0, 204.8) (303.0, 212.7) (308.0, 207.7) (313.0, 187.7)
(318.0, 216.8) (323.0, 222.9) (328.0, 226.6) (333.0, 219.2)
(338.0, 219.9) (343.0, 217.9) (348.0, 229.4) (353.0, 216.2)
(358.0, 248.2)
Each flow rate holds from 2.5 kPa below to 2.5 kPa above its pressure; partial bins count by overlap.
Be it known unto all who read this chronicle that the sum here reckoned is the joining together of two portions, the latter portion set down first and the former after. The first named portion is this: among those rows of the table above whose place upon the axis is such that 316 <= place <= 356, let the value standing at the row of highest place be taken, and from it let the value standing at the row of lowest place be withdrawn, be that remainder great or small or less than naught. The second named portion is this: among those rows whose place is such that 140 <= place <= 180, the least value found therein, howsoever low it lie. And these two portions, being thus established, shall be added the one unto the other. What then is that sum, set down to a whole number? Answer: 171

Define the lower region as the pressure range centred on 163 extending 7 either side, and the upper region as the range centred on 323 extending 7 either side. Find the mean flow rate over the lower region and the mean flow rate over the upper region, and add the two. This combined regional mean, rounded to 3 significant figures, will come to 425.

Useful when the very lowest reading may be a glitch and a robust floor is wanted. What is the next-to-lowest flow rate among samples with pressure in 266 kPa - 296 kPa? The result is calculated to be 195.3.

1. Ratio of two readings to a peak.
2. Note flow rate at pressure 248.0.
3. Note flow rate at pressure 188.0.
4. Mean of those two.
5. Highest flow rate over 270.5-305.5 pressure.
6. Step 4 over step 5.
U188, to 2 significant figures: 0.83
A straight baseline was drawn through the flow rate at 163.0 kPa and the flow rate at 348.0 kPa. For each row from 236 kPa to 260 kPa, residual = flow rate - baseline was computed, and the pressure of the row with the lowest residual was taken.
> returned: 243.0 kPa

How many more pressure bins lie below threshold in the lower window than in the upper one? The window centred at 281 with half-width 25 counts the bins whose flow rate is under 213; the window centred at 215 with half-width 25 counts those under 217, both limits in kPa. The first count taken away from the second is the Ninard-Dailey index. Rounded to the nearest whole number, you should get -1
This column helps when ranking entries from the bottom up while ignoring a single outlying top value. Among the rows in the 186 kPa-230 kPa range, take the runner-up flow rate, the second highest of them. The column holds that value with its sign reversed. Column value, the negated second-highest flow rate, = -221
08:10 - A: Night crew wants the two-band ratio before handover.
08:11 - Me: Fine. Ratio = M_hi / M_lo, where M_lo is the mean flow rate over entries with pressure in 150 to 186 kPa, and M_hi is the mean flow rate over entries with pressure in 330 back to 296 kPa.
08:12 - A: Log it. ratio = 1.08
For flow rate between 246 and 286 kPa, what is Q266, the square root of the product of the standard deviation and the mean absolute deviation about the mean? 13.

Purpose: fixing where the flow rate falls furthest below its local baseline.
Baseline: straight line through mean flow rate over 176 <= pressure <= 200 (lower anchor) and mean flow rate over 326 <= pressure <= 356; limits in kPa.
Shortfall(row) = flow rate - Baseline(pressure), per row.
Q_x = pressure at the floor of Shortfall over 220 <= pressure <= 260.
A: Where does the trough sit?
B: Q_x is 243.0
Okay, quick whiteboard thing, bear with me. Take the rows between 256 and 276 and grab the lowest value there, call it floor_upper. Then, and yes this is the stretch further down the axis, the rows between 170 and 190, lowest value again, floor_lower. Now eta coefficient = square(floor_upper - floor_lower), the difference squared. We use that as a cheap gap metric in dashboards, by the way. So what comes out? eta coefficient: 1225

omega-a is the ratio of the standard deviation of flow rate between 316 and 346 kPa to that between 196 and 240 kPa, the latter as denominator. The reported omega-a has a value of 0.15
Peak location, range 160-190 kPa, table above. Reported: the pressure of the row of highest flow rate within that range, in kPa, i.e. 163.0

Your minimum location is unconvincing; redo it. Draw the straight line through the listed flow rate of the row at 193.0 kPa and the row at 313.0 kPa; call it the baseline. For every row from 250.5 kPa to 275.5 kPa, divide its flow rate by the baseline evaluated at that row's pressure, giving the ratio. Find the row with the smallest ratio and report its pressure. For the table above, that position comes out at 253.0 kPa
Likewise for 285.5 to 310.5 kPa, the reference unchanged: 288.0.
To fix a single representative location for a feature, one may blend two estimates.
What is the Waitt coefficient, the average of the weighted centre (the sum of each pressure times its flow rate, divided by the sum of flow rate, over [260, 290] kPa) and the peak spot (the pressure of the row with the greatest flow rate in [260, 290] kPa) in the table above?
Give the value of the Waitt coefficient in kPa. 269.1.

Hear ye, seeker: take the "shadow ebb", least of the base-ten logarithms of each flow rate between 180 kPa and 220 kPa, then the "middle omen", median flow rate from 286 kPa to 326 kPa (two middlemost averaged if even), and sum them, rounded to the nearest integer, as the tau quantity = 208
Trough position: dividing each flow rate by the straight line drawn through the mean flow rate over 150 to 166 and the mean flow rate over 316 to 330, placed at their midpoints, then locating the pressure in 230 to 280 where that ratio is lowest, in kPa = 243.0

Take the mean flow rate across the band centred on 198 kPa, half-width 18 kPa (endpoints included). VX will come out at 201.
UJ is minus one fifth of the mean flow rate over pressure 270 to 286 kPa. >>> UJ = -40.5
